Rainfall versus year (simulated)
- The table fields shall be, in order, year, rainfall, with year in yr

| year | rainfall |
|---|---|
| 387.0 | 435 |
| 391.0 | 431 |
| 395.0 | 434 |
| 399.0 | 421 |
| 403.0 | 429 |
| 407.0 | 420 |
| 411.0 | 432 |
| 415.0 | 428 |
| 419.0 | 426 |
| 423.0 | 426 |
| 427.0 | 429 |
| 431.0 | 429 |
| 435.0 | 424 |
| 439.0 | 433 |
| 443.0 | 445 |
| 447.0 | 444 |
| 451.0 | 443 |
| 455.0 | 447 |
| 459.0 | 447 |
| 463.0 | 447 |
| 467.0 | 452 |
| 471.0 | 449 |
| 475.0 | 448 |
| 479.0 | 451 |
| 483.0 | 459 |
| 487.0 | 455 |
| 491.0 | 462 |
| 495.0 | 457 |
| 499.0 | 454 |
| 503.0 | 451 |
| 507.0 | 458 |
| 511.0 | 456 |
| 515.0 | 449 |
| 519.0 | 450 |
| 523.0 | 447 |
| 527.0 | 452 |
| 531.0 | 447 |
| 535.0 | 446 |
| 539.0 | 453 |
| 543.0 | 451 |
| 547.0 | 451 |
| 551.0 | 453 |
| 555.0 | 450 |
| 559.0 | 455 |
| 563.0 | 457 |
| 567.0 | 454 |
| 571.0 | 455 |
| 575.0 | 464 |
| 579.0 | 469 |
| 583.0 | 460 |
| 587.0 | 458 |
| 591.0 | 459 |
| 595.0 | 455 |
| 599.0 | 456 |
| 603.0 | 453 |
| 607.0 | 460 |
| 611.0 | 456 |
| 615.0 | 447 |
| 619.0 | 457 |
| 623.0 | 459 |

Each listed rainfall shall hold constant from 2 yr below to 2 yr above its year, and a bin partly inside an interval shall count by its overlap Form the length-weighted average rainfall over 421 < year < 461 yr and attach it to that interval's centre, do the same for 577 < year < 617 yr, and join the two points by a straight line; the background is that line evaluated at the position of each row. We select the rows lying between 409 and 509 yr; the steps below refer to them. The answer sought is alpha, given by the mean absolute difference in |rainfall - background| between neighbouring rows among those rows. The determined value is 3.6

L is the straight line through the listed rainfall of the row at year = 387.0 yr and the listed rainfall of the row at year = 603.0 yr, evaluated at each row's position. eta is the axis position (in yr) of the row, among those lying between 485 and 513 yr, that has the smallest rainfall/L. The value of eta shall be 503.0 yr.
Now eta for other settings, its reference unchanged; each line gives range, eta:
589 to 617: 615.0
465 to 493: 475.0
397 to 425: 407.0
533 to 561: 535.0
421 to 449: 435.0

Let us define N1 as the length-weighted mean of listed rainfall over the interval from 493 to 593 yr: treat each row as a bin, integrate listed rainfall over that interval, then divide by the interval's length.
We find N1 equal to 454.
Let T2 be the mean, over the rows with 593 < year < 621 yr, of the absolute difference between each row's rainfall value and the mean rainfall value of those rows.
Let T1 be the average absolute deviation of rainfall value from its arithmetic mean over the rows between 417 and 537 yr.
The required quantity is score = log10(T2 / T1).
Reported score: -0.45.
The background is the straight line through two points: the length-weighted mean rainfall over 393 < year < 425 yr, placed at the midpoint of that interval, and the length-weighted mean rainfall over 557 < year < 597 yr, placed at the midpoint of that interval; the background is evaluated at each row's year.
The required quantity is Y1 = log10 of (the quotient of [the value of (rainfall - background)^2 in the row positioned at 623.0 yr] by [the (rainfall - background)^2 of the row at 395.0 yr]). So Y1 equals -0.1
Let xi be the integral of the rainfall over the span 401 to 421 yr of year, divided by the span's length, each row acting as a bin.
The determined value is 427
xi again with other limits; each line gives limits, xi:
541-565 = 453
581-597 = 458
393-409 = 426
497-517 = 454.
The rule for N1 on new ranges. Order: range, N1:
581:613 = 457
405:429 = 427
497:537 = 451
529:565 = 451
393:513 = 442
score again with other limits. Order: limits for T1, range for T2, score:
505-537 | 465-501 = 0.02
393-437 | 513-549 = -0.21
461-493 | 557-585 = 0.01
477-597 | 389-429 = -0.06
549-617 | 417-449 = 0.25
